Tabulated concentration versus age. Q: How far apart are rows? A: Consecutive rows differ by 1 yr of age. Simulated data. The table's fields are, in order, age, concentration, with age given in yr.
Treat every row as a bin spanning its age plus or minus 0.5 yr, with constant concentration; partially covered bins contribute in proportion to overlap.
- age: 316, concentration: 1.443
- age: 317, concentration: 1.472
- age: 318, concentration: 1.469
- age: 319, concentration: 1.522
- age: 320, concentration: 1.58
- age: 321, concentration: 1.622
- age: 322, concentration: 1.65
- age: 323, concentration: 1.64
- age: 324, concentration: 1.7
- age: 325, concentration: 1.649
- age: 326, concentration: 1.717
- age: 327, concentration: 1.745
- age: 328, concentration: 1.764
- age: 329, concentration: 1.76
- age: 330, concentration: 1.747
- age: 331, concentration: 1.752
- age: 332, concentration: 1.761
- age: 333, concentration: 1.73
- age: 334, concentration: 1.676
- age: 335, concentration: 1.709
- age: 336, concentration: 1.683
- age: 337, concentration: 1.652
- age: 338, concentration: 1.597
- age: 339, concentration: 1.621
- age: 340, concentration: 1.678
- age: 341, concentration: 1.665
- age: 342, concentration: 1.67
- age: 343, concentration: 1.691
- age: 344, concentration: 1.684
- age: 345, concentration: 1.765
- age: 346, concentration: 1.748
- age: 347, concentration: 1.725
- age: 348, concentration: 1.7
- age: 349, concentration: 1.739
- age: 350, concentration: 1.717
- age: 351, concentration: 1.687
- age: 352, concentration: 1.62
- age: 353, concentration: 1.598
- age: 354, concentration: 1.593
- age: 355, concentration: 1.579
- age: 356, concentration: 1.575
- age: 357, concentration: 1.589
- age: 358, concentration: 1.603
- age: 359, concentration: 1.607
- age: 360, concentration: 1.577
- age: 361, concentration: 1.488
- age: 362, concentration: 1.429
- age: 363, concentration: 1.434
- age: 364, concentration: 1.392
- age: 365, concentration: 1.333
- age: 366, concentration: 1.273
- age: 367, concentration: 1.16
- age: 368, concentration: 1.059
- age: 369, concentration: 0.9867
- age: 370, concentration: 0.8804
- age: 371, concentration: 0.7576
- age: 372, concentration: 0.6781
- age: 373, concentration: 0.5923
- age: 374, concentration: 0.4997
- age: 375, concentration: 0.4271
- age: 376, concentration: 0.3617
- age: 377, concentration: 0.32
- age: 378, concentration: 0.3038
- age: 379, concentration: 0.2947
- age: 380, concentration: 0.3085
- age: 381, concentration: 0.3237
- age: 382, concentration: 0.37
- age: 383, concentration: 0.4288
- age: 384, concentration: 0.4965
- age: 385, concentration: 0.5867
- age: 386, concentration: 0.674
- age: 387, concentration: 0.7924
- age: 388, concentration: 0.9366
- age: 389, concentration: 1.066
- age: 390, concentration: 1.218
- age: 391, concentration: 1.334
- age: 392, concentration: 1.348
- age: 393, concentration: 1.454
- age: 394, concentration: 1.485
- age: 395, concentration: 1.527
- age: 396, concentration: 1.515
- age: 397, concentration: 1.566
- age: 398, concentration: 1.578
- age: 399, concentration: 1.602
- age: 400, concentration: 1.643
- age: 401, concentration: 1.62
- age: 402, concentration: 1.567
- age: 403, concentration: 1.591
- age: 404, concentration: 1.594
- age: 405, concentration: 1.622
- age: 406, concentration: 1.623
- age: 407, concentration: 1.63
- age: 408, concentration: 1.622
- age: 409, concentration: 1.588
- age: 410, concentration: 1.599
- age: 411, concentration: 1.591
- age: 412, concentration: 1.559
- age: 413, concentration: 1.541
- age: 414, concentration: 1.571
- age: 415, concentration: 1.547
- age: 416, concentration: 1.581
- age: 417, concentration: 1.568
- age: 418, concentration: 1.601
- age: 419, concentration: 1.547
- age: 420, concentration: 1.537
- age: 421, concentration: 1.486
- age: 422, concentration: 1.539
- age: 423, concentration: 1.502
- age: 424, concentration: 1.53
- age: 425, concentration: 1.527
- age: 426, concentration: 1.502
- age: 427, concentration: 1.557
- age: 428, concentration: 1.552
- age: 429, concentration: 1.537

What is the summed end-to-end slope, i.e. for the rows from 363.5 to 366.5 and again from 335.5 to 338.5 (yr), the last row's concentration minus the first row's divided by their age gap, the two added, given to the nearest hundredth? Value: -0.10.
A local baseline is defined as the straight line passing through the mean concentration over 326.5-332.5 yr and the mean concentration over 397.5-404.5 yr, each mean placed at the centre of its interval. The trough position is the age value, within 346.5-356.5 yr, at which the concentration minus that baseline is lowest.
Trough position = 356 yr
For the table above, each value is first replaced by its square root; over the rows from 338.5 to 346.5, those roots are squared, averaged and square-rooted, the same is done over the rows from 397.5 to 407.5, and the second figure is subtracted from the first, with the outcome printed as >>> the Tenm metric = 0.0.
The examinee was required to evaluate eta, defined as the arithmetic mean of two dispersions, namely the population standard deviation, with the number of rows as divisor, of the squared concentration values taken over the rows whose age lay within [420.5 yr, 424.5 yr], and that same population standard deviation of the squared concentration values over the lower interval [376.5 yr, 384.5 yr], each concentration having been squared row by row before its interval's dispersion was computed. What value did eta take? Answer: 0.059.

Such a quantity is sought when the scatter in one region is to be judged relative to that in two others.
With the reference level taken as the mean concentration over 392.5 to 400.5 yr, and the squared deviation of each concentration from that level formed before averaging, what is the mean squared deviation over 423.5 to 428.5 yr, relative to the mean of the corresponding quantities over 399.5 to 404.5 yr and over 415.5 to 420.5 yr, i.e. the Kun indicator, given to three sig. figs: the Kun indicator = 0.226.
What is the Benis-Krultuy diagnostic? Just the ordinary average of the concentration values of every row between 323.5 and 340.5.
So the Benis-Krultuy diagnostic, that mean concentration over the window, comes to 1.7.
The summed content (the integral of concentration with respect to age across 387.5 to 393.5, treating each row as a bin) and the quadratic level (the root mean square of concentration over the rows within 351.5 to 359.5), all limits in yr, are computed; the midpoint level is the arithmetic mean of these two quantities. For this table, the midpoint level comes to 4.5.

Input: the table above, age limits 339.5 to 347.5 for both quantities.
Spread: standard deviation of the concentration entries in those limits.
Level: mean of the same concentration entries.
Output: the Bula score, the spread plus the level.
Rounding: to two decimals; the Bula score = 1.74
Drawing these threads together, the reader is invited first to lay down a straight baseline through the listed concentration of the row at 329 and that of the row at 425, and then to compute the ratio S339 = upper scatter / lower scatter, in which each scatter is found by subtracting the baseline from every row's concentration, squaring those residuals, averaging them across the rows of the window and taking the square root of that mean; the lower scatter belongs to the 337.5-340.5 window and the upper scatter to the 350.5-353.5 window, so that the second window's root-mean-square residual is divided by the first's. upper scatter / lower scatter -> 0.71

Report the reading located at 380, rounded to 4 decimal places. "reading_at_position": 0.3085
